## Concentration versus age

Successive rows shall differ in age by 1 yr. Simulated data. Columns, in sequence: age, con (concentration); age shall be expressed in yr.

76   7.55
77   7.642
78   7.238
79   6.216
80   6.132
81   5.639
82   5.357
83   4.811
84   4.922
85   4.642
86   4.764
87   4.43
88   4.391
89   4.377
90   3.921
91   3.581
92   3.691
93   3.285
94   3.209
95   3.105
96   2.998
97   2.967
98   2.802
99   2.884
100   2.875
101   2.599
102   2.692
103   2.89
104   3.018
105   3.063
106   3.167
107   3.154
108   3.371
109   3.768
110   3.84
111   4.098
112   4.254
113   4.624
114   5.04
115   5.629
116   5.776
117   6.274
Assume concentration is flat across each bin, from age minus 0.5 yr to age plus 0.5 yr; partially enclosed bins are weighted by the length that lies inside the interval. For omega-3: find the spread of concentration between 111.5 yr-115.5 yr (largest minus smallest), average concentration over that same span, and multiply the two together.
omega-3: 6.7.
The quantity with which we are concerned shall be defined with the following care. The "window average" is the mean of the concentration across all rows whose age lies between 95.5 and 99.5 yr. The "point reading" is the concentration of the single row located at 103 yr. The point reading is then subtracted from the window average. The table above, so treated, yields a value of 0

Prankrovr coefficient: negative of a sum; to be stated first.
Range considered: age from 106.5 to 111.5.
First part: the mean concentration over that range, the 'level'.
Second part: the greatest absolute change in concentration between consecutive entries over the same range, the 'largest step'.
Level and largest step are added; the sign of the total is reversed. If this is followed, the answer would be -4.0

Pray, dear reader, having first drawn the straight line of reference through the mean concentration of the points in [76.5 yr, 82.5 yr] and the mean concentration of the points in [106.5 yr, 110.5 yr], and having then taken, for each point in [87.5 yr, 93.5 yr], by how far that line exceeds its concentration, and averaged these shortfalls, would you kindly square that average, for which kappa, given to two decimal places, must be 2.02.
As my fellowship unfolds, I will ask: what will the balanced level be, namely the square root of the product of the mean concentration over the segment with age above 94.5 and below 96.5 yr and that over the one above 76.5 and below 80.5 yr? 4.6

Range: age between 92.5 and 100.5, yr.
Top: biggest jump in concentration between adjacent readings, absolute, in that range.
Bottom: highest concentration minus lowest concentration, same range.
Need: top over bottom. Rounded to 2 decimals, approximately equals 0.34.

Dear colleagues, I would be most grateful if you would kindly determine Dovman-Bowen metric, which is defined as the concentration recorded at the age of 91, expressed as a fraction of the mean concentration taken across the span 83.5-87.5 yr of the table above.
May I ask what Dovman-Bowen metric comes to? 0.76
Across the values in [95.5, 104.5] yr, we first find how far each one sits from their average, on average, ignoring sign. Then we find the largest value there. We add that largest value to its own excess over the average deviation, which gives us 5.9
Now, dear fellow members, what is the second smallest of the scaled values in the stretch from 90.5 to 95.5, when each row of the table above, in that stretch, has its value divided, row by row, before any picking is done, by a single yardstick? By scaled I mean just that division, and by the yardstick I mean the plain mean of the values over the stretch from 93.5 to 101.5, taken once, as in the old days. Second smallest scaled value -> 1.10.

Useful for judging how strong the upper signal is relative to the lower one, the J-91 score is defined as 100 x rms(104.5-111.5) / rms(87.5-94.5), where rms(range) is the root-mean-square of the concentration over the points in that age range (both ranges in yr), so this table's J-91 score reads 92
